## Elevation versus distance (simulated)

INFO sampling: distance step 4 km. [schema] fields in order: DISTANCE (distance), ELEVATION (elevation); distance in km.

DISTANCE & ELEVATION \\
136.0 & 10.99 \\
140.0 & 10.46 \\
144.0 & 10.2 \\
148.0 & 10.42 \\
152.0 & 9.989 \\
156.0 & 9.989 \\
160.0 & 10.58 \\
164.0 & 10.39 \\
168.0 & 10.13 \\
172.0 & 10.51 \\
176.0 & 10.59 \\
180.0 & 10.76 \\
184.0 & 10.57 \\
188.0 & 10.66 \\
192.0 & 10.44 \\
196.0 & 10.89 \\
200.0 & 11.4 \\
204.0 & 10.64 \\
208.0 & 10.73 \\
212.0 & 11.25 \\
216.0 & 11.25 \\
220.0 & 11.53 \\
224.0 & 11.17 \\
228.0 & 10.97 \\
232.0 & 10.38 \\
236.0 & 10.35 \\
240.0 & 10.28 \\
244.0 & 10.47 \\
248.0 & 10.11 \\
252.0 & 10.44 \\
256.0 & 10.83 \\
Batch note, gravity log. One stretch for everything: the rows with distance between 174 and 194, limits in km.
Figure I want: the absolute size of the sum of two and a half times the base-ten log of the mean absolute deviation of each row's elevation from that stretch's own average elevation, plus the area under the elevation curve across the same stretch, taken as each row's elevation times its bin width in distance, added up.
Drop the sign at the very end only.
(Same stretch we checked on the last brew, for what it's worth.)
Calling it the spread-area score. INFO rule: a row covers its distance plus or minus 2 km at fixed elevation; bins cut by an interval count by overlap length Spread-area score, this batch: 209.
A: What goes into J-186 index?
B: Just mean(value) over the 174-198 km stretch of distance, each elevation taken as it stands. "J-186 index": 10.7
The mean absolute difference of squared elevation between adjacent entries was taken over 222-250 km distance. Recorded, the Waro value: 5.1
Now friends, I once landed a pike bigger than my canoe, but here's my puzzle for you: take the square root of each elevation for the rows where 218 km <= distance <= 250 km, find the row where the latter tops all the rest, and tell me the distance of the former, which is 220.0 km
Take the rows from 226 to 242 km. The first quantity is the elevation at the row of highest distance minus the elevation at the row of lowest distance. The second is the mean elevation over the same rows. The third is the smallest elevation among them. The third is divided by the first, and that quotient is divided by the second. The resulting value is -1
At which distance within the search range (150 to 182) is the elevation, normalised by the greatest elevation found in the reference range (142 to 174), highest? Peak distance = 180.0 km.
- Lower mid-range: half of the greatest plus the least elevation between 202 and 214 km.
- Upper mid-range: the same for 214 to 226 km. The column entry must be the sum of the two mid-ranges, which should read 22.3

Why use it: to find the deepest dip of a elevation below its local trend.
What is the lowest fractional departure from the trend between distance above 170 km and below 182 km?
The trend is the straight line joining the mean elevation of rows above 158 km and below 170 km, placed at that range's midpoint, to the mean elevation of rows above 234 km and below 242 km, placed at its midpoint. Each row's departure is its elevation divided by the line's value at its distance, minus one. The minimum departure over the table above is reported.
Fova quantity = 0.014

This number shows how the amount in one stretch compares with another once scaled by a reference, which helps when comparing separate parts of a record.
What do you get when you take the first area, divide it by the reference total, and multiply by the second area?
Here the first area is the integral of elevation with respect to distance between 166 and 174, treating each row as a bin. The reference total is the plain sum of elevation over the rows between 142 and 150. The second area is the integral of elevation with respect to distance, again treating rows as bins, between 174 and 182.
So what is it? 342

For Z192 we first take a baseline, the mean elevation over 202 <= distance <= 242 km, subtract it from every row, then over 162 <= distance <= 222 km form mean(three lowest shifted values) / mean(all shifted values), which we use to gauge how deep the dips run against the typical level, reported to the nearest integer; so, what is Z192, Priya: 7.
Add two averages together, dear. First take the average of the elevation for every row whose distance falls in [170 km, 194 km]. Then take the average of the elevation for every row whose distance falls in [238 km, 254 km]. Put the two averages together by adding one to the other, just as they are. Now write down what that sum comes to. 20.9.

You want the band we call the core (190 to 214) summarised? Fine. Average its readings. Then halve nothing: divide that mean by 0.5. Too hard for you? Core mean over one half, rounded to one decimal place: 21.8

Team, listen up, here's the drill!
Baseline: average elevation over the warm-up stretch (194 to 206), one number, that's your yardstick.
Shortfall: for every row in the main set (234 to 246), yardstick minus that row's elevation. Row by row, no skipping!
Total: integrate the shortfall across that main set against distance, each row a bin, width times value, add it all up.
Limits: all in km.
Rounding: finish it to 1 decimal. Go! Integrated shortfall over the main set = 7.3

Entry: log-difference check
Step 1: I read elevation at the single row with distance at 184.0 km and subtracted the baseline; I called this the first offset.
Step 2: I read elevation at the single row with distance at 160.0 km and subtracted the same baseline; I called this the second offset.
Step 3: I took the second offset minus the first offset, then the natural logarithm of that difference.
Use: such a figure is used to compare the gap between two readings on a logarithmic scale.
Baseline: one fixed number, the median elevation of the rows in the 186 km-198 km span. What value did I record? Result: -4.6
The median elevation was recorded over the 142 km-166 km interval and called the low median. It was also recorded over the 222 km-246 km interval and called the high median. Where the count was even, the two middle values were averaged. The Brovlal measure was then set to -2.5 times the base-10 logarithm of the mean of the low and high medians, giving -2.54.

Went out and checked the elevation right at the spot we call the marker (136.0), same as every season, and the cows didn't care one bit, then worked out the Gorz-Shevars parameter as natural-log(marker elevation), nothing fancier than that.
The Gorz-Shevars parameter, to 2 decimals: 2.40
